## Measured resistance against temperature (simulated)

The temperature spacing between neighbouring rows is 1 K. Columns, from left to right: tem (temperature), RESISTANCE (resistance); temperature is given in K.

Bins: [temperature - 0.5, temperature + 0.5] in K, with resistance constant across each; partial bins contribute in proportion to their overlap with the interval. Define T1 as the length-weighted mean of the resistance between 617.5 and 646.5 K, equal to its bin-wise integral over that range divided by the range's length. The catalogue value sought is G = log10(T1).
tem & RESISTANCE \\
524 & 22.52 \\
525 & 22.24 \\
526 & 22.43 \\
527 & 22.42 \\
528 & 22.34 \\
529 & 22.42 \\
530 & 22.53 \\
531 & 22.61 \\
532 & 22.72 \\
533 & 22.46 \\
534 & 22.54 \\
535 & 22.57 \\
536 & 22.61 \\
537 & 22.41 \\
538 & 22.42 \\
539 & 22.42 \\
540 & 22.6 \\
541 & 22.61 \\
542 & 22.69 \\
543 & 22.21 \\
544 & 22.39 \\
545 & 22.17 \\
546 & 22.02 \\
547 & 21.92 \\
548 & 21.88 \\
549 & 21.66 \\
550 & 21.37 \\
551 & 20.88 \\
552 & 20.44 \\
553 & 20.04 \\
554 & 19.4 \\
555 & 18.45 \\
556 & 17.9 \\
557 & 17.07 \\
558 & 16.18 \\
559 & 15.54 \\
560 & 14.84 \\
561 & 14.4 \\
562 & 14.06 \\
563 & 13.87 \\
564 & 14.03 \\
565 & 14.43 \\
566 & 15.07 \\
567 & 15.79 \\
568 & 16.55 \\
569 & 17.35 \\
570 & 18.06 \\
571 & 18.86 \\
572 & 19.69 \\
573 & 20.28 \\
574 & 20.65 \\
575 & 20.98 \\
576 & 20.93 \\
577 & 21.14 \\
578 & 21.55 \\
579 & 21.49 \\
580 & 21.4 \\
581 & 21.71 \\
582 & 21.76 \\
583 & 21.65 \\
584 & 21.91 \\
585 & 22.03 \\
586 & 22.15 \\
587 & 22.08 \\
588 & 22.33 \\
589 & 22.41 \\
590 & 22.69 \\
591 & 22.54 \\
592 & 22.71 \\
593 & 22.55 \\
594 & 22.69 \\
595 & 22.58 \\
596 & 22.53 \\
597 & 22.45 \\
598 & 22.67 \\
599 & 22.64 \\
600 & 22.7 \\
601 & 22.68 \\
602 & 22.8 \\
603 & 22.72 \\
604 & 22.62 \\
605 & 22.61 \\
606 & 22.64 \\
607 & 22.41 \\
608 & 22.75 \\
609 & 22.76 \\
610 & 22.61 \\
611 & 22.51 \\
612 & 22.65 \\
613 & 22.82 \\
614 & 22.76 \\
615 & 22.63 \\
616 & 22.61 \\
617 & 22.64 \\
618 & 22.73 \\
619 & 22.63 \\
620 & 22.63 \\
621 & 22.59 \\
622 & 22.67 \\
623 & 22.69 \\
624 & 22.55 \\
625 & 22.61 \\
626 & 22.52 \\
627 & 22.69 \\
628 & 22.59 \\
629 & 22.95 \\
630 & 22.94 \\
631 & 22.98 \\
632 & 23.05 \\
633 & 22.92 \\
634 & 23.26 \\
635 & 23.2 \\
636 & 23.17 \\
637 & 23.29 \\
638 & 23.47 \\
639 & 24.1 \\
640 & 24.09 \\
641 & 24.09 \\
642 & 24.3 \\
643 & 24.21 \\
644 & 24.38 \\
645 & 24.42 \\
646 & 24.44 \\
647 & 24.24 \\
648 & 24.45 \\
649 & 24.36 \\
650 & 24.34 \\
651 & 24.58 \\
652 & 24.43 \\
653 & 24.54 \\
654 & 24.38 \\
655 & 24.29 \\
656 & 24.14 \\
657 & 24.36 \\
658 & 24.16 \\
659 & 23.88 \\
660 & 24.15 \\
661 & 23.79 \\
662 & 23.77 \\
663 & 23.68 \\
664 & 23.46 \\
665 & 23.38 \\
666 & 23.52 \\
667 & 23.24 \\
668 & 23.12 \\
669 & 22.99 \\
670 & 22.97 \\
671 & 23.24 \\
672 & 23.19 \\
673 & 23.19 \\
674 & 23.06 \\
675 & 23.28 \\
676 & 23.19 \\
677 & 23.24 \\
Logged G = 1.366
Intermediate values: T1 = 23.2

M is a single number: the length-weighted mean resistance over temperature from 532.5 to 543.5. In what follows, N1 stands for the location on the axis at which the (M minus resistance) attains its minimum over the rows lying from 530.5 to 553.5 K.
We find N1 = 532 K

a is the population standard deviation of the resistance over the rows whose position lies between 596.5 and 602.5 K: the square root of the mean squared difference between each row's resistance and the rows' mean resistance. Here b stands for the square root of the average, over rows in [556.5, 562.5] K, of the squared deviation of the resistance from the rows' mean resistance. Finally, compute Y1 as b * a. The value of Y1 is 0.11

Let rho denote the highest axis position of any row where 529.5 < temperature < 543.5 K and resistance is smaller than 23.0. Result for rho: 543 K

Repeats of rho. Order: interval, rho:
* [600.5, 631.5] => 631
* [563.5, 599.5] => 599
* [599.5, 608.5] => 608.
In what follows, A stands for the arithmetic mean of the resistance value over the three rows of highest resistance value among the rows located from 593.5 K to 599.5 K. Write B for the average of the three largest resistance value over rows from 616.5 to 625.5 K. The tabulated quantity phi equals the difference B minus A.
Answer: 0.0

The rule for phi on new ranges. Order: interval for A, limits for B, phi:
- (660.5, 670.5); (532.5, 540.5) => -1.2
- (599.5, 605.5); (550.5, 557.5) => -2.3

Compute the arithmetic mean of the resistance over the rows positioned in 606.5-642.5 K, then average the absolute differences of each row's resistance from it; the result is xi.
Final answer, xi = 0.37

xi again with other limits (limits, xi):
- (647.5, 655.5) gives 0.08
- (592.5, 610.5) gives 0.08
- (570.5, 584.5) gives 0.66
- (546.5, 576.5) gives 2.41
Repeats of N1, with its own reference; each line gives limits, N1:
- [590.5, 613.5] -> 613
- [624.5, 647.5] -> 646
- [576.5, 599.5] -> 592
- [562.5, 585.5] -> 585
